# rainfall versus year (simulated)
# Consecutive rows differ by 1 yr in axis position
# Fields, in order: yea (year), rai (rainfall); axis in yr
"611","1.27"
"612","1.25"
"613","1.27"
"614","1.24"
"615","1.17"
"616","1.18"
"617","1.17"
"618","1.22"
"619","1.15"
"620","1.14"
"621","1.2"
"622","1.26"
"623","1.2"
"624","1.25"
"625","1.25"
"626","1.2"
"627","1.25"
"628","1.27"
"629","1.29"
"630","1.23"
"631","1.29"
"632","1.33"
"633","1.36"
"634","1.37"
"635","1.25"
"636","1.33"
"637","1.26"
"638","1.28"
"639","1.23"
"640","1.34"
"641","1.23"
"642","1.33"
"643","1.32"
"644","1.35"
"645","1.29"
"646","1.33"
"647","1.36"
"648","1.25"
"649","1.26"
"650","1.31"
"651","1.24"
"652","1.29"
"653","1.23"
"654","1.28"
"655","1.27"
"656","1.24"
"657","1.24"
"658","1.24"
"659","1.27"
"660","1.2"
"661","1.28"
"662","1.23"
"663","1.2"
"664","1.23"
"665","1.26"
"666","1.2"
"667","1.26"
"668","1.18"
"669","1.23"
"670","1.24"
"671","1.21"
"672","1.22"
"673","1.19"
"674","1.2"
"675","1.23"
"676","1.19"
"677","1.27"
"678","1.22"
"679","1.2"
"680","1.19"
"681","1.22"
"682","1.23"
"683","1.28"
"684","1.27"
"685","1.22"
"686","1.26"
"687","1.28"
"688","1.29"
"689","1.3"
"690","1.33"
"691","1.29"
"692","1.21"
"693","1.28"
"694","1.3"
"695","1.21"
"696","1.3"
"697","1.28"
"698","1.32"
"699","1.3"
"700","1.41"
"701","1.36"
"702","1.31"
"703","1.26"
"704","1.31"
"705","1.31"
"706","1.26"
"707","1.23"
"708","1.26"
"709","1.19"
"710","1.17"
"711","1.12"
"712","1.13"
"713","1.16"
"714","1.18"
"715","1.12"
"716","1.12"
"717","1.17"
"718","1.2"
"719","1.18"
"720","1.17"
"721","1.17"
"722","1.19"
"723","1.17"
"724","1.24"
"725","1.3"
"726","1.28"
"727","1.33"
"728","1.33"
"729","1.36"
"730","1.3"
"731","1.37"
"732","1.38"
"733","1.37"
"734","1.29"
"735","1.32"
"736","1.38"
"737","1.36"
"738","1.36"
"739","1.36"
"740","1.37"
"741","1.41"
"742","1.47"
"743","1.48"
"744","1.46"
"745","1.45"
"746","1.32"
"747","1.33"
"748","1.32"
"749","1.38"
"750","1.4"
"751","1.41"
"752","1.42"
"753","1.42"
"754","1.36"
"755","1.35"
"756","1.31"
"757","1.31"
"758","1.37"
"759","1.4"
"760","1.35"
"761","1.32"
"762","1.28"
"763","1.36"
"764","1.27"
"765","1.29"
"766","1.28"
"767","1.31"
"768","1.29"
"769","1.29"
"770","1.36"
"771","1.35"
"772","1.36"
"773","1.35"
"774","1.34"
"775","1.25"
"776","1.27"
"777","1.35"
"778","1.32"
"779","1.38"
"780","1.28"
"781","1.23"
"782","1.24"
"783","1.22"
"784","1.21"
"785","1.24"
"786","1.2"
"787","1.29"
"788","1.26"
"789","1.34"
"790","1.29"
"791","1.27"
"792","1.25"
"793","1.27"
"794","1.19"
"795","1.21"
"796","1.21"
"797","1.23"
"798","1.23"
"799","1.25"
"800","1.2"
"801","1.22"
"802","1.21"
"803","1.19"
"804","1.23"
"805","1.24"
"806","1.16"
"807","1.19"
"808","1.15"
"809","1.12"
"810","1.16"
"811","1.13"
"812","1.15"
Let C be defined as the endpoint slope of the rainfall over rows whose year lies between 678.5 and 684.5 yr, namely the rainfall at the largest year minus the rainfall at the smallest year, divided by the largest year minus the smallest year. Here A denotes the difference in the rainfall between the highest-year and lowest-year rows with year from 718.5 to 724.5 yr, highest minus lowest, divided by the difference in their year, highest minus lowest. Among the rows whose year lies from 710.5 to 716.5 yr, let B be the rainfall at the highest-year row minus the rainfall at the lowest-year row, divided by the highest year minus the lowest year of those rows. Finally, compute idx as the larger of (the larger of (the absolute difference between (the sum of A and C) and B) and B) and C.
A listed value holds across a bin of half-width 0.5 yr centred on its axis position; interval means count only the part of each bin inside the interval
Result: 0.026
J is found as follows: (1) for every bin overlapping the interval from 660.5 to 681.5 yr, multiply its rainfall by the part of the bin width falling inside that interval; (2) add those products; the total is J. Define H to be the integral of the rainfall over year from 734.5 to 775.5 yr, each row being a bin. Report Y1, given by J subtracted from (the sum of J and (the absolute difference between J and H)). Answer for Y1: 30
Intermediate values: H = 56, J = 26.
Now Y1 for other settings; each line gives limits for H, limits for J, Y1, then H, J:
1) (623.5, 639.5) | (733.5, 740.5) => 11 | 20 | 9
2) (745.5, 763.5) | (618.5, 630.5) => 10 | 24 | 15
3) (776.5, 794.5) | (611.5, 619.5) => 13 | 23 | 10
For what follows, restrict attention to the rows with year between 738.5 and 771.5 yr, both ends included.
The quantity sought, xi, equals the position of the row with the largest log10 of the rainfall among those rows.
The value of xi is 743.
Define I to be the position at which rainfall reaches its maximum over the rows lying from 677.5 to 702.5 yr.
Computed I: 700 yr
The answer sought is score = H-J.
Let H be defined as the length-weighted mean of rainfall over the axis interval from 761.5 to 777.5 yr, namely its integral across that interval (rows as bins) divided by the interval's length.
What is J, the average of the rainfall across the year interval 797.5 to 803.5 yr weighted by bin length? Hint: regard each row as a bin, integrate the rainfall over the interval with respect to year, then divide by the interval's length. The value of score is 0.10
